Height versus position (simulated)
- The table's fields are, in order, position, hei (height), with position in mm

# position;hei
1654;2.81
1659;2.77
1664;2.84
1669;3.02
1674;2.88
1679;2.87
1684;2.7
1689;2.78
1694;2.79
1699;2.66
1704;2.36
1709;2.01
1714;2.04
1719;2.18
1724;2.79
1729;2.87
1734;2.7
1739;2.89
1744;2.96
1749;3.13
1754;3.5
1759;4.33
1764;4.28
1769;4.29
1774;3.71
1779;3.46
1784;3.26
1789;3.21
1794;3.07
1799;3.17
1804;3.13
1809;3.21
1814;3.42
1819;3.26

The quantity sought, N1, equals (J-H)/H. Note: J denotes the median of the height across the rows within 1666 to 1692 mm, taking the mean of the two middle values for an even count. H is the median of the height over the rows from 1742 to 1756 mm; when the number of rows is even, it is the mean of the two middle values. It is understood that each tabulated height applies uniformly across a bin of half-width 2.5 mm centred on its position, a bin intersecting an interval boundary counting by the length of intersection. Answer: -0.1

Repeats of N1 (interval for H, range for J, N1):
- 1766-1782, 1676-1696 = -0.2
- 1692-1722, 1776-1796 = 0.4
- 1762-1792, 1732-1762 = -0.2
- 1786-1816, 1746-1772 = 0.3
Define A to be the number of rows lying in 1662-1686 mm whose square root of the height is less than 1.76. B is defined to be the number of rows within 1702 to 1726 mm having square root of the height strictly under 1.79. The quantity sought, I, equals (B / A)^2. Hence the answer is 1.0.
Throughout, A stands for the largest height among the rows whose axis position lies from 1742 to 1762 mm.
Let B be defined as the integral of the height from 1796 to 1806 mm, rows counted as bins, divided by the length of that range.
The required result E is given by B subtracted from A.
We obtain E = 1.2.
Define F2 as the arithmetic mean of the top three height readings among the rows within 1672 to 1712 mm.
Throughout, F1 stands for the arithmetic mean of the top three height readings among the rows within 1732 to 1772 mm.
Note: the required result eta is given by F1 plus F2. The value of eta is 7.15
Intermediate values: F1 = 4.3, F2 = 2.8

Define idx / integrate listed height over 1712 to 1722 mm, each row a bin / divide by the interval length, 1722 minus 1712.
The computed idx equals 2.15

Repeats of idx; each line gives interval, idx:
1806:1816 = 3.30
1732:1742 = 2.81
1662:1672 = 2.93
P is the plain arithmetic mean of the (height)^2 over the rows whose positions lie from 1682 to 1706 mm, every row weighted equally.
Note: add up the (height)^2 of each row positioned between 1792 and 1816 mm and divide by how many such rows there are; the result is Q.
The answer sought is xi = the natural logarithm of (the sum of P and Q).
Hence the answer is 2.85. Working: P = 7.1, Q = 10.3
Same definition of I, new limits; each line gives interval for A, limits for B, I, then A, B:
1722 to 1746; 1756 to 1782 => 0.0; 5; 0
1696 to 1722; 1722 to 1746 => 1.0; 5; 5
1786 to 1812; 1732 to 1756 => 16.0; 1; 4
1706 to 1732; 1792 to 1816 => 0.4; 5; 3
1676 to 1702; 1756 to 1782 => 0.0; 5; 0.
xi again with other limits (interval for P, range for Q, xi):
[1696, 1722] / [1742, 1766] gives 2.93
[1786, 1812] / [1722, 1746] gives 2.89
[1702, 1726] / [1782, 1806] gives 2.73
